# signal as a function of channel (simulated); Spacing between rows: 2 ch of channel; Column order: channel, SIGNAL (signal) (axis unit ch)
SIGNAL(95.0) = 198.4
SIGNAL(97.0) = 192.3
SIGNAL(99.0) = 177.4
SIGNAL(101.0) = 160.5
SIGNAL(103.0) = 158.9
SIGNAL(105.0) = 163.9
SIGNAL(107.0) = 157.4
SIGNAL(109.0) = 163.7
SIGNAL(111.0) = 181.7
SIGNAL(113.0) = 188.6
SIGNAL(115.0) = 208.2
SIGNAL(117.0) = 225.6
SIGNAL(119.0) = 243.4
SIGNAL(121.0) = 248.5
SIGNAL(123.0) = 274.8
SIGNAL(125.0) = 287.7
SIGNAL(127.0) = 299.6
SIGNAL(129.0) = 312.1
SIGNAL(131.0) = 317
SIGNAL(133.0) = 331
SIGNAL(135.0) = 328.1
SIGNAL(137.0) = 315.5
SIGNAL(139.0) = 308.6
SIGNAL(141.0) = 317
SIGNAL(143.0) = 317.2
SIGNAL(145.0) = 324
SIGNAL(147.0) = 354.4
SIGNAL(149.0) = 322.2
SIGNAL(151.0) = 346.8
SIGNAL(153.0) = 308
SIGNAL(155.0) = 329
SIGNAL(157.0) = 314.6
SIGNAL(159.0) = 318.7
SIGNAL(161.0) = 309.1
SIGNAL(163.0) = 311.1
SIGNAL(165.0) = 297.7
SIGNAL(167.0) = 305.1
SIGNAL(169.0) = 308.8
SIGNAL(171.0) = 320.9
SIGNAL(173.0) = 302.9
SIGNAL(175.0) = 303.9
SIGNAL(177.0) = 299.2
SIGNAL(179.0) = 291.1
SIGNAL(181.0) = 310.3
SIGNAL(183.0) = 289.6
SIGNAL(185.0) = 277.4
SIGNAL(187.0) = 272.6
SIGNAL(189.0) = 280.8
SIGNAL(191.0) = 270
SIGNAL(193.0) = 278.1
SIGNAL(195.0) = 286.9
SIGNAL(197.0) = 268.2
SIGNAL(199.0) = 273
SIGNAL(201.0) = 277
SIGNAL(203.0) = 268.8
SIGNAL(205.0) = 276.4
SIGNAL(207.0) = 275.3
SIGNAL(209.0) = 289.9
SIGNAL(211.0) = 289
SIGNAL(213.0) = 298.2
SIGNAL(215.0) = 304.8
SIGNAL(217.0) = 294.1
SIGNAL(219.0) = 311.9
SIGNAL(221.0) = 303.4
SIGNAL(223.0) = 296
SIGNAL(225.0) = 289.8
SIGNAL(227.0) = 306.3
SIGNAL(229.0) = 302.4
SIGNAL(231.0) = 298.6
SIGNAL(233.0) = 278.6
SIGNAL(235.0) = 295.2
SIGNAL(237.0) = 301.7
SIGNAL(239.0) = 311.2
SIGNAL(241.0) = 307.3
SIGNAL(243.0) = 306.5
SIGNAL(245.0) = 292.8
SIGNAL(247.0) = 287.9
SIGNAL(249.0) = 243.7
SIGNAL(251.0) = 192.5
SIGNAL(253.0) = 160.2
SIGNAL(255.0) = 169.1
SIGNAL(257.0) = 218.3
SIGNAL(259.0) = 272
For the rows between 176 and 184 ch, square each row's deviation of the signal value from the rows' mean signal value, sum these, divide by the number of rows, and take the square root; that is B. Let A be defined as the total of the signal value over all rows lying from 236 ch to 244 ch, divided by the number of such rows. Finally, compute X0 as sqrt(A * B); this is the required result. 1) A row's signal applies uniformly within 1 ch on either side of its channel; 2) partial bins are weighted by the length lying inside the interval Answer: 50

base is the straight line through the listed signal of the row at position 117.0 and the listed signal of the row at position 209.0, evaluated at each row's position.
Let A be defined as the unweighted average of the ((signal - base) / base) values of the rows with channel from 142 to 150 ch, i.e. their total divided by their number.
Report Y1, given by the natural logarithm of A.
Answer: -1.1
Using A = 0.34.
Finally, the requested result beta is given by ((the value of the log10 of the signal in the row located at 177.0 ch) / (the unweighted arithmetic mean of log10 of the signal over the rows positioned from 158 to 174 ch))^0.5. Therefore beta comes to 1.00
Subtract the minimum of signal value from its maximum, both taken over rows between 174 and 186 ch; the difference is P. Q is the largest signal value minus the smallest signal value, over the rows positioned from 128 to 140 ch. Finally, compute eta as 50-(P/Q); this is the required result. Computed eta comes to 48.5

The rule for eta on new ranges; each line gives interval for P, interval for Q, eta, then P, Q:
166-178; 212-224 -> 48.8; 22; 17.8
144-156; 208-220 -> 48.0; 46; 22.9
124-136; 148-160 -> 48.9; 43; 38.8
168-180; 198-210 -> 48.6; 30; 21.1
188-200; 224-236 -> 49.3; 19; 27.7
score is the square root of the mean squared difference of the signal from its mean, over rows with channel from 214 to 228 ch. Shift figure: 7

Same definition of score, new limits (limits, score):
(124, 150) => 15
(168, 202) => 16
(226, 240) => 10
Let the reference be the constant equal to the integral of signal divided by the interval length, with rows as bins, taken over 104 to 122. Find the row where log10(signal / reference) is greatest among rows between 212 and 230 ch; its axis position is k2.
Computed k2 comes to 219.0 ch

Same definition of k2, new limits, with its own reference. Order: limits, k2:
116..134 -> 133.0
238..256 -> 239.0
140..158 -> 147.0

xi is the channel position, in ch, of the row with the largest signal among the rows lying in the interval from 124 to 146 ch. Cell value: 133.0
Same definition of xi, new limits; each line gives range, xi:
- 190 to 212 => 209.0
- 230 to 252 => 239.0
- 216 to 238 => 219.0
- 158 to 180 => 171.0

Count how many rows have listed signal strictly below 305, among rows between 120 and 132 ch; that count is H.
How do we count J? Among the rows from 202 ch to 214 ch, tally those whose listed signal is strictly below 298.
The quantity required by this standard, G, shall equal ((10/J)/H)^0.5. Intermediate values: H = 4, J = 5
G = 0.71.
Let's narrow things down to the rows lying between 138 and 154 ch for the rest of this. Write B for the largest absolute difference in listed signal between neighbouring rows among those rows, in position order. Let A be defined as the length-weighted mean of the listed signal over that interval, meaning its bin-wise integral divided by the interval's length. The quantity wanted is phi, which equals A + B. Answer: 364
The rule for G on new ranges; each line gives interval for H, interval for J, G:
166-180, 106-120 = 0.60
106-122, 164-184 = 0.65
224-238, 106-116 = 0.58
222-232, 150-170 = 1.58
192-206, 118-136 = 0.60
